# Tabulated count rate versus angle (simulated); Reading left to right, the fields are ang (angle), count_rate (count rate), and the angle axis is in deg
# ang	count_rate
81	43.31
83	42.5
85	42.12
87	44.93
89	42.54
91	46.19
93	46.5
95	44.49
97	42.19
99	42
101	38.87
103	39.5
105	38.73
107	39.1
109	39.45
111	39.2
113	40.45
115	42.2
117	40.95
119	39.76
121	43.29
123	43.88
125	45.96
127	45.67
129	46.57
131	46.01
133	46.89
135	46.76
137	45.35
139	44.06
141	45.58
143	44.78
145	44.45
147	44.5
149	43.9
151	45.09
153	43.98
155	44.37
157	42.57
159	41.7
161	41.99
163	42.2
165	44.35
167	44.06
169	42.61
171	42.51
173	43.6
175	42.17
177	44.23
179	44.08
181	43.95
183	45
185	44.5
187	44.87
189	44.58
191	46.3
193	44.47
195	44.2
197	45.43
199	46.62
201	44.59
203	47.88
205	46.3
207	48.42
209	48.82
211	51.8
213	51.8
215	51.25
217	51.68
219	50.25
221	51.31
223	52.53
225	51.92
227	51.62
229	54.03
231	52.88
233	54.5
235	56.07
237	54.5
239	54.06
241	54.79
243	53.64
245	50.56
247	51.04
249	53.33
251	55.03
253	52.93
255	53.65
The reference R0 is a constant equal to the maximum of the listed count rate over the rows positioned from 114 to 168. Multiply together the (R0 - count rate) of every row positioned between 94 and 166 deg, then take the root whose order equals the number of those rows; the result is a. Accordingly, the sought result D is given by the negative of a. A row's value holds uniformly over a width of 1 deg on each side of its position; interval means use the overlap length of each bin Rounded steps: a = 0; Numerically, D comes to 0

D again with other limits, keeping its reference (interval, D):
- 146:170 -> -3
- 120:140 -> 0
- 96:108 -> -7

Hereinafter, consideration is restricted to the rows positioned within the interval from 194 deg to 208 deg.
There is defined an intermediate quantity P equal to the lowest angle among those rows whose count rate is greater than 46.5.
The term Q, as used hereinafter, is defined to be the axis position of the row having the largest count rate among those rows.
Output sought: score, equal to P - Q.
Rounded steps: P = 199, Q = 207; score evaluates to -8 deg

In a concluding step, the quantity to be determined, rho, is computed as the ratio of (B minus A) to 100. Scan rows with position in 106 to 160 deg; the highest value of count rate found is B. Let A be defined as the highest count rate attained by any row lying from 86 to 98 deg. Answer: 0.004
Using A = 46.5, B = 46.89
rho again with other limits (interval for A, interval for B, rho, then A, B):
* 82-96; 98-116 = -0.043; 46.5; 42.2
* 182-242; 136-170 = -0.105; 56.07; 45.58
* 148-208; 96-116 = -0.062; 48.42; 42.2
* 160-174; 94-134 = 0.025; 44.35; 46.89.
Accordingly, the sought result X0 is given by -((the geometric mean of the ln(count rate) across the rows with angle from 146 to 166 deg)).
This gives -3.77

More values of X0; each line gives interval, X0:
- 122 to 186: -3.79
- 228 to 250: -3.98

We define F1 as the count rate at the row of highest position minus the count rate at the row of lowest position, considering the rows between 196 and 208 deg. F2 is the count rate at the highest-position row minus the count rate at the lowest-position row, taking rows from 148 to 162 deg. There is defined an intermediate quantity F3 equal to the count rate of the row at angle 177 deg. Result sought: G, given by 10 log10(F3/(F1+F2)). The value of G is 16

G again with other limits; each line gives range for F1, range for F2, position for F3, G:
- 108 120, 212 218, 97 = 23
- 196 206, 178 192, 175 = 11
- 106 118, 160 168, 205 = 11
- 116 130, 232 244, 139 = 10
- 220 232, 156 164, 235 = 17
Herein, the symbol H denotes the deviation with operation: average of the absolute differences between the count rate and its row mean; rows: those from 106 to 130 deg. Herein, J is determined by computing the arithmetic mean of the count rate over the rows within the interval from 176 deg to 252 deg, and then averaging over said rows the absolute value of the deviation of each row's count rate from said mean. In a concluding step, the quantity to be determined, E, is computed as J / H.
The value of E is 1.5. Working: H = 2.4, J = 3.6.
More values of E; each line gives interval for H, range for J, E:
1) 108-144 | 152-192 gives 0.4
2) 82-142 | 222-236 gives 0.5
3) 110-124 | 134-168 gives 0.7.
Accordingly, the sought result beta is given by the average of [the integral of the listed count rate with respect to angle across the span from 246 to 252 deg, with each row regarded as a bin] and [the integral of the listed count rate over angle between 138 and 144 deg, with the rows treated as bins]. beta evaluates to 294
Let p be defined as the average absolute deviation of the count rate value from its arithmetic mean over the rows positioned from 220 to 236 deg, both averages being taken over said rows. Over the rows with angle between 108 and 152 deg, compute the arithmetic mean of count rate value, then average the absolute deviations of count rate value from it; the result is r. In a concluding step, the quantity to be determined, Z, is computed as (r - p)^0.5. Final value 0.81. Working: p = 1.3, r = 1.97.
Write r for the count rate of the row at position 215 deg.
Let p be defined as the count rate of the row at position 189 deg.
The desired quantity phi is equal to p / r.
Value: 0.87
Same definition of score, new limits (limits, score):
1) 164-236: -36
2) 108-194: -4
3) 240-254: -10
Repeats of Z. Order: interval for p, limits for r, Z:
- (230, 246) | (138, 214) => 0.67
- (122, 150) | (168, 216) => 1.15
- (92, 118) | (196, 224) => 0.68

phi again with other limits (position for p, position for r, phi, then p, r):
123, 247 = 0.86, 43.88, 51.04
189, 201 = 1.00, 44.58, 44.59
